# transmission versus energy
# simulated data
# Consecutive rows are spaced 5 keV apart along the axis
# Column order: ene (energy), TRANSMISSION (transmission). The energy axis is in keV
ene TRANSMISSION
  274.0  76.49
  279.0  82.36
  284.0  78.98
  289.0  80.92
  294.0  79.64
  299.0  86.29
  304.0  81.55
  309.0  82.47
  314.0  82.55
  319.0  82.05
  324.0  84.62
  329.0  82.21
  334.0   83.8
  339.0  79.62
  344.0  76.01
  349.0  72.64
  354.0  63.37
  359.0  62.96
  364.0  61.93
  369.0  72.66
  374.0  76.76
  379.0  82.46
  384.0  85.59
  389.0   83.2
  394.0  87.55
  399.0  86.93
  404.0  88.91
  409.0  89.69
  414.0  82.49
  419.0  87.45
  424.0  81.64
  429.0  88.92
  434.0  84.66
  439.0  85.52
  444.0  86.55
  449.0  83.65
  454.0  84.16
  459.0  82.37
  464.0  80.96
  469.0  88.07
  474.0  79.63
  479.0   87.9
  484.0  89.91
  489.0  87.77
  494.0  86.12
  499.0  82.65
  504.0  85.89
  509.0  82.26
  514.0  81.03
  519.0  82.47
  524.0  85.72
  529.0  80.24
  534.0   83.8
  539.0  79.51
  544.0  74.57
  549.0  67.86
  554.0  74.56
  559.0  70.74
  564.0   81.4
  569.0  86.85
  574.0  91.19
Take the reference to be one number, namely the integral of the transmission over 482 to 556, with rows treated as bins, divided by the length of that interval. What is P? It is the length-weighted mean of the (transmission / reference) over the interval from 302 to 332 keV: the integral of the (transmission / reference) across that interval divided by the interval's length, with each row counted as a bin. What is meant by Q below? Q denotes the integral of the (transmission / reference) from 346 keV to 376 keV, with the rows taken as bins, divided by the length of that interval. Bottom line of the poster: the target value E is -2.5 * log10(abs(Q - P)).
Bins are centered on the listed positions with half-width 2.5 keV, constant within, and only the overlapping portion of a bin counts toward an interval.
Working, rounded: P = 1.01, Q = 0.84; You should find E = 1.9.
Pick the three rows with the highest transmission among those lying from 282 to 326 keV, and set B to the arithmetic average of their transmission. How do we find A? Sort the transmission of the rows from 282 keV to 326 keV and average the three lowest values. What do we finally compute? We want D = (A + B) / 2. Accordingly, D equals 82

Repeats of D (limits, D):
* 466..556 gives 80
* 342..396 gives 74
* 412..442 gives 85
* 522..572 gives 78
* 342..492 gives 76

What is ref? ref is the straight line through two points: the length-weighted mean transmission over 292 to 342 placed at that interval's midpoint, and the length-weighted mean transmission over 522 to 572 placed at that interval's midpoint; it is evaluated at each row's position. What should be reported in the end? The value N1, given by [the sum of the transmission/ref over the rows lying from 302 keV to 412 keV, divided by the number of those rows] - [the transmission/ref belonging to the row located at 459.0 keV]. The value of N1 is -0.06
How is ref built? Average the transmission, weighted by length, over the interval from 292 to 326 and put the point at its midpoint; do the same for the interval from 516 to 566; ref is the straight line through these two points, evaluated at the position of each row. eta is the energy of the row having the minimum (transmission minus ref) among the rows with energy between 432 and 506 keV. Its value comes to 474.0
